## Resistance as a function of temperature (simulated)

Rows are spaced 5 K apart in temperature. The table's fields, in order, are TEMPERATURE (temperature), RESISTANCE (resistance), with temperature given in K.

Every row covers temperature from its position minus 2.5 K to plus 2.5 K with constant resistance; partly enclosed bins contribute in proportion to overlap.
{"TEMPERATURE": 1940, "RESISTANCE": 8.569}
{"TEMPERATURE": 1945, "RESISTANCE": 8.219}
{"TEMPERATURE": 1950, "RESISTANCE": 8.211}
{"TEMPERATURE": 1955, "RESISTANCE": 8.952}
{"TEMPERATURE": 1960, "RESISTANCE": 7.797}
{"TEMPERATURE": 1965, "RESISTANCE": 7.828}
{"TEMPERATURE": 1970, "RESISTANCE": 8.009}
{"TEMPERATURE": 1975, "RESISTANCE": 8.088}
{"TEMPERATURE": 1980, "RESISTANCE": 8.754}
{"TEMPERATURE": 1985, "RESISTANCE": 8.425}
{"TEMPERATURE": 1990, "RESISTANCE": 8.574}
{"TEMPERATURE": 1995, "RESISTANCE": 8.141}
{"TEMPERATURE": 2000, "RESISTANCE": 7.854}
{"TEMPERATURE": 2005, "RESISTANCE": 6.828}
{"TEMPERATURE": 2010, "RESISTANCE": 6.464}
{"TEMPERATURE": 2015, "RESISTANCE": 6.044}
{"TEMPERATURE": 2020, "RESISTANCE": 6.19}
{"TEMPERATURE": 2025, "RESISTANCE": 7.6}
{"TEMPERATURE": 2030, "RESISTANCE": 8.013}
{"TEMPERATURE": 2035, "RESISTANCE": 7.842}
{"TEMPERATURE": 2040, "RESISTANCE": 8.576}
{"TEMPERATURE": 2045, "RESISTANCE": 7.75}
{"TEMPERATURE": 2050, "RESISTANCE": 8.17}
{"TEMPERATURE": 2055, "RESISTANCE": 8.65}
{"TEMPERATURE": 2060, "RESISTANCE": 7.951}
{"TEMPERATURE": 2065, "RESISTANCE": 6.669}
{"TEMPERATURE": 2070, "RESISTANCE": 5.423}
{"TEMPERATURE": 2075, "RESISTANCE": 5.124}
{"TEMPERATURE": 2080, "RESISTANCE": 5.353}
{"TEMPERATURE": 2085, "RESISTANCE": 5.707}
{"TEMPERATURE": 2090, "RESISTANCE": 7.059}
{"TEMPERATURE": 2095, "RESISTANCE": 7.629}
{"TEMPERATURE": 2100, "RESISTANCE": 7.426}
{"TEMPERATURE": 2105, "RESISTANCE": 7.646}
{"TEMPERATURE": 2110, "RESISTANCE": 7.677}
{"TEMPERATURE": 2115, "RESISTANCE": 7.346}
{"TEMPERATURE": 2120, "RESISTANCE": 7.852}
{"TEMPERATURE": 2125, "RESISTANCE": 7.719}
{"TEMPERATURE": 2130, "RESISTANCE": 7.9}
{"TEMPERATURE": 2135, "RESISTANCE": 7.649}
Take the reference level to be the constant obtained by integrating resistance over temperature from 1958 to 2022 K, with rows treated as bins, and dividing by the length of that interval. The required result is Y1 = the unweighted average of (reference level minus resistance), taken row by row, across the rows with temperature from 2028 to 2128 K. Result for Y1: 0.35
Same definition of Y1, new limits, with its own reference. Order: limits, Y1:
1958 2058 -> -0.16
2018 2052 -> -0.11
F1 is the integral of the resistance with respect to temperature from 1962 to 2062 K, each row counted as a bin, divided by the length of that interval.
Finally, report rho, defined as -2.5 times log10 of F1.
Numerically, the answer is -2.23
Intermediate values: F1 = 7.79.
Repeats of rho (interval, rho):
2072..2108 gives -2.04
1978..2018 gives -2.20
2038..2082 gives -2.12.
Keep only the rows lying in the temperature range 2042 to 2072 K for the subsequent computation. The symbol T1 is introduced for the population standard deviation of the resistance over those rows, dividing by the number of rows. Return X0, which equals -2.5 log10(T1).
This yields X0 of -0.08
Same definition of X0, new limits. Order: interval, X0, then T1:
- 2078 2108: 0.08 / 0.9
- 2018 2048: 0.35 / 0.7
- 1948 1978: 1.03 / 0.4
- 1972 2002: 1.28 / 0.3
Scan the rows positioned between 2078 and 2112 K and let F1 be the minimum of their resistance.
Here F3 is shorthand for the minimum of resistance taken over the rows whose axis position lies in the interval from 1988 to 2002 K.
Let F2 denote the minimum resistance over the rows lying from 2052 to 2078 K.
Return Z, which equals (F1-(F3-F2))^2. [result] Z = 7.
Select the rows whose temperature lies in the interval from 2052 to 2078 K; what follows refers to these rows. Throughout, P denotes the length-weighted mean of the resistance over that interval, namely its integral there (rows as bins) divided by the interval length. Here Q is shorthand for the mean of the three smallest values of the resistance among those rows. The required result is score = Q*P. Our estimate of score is 39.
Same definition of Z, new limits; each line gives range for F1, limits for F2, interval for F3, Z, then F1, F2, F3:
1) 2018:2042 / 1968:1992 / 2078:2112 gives 78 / 6.19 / 8.009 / 5.353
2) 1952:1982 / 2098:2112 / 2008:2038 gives 84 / 7.797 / 7.426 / 6.044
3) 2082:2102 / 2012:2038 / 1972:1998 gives 13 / 5.707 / 6.044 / 8.088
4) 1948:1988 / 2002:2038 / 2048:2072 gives 71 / 7.797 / 6.044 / 5.423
